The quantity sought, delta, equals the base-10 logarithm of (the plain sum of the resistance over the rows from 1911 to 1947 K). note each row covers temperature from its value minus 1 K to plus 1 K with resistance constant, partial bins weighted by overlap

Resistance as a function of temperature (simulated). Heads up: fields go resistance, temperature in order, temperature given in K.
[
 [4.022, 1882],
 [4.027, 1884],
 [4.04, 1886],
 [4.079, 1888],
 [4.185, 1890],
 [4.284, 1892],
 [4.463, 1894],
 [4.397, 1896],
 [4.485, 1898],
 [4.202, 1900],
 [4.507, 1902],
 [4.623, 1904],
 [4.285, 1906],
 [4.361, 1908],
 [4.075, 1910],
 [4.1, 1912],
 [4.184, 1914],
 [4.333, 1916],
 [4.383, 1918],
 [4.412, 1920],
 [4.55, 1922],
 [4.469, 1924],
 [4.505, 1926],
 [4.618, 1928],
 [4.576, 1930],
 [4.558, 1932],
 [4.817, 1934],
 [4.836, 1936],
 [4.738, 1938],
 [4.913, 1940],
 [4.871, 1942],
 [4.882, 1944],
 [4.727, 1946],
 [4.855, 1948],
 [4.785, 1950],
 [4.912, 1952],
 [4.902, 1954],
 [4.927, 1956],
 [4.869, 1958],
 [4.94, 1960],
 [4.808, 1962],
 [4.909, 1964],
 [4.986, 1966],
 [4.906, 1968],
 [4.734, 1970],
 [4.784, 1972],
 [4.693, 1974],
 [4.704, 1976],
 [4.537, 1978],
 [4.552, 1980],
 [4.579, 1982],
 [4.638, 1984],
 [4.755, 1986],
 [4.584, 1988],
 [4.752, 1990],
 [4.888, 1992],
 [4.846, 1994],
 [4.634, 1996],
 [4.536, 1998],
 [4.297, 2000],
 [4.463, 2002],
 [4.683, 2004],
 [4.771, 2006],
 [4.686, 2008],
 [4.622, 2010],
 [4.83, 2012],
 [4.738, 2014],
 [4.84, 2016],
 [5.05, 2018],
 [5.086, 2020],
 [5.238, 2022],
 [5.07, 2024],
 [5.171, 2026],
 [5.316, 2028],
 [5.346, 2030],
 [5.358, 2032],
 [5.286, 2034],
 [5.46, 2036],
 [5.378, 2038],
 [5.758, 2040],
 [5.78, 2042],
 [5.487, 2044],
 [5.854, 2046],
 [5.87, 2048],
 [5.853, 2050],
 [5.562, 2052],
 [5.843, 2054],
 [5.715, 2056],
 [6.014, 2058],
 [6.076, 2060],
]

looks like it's 1.916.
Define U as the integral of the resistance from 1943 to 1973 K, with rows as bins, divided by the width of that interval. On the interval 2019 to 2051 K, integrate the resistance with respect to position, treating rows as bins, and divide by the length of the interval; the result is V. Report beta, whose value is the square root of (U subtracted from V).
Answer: 0.77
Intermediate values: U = 4.86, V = 5.46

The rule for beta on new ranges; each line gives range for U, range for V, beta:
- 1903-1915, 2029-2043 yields 1.10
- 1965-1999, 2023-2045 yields 0.83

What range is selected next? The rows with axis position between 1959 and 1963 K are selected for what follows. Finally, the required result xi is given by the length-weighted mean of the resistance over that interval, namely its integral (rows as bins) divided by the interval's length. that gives 4.87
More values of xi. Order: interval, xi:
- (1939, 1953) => 4.85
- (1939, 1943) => 4.89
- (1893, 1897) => 4.43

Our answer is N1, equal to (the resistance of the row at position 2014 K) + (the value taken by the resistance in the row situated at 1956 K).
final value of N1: 9.7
